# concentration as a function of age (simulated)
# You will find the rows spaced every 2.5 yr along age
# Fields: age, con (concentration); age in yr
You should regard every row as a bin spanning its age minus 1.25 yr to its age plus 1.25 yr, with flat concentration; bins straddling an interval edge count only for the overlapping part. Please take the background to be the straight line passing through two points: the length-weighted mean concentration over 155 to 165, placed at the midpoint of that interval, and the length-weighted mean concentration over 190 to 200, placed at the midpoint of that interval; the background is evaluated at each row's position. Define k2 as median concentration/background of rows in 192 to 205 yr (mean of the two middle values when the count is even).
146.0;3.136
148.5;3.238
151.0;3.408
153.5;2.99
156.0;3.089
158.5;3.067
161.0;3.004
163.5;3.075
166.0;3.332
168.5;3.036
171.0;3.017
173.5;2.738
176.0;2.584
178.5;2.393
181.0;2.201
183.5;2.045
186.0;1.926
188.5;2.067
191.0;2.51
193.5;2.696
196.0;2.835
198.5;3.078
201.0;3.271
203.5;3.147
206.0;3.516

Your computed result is 1.11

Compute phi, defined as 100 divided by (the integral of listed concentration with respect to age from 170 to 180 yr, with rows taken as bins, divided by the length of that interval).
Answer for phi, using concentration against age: 37.6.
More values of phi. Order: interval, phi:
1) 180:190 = 48.4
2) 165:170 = 31.6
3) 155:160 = 32.5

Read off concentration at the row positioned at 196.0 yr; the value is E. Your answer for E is 2.835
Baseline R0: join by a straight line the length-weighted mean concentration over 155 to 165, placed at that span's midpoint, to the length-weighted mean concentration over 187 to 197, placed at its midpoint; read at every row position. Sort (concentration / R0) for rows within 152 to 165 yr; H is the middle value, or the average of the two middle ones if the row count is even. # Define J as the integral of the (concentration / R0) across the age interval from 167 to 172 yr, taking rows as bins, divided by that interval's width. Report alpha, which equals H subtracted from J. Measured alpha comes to 0.06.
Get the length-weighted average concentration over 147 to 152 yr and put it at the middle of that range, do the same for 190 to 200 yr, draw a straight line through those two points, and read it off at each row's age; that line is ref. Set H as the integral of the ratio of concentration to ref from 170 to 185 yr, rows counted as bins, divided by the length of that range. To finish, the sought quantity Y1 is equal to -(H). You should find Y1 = -0.83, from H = 0.83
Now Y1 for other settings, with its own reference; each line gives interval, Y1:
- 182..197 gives -0.82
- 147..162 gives -0.96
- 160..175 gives -0.97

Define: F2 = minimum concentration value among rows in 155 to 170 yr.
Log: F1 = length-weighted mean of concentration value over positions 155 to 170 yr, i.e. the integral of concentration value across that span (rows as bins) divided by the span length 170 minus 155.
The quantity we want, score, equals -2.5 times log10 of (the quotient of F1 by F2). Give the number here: -0.034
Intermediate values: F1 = 3.1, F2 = 3.004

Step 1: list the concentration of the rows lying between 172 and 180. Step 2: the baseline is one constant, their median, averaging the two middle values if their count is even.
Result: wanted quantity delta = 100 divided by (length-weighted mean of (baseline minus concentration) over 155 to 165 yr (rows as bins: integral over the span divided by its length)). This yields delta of -208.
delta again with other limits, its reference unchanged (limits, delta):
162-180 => -344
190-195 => -2837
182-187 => 171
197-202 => -176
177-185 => 271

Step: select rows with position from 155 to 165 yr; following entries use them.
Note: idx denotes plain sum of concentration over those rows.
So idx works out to 12.2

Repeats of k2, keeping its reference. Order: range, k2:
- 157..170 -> 1.01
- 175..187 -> 0.76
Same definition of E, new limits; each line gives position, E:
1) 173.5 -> 2.738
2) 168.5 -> 3.036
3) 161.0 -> 3.004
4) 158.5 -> 3.067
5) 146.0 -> 3.136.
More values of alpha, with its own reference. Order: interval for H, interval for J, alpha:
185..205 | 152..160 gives -0.15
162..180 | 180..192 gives -0.20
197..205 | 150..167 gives -0.35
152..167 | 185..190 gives -0.20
